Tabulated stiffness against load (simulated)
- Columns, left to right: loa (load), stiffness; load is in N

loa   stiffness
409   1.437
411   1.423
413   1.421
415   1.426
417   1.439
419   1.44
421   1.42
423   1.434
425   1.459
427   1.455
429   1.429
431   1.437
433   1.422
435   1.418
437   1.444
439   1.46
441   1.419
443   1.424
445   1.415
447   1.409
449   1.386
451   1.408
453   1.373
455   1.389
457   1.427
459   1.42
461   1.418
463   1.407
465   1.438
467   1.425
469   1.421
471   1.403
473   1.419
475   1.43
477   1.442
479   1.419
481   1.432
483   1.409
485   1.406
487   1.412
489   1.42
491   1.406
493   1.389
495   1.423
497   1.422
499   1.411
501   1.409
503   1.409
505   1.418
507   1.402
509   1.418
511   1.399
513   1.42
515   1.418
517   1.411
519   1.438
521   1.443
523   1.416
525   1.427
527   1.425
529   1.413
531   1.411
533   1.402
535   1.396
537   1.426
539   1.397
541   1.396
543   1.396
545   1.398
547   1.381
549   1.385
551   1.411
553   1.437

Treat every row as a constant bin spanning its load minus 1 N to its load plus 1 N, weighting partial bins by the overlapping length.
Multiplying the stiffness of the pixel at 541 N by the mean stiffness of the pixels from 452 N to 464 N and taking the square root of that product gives 1.401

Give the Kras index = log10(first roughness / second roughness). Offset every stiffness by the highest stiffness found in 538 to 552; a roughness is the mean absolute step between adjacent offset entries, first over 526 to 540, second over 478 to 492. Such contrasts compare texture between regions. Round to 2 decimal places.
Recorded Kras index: 0.12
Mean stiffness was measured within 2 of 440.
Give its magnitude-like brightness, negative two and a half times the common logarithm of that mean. -0.396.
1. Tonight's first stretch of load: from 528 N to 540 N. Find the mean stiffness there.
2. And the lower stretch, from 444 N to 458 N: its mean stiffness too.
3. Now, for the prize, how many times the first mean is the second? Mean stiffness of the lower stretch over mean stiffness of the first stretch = 0.995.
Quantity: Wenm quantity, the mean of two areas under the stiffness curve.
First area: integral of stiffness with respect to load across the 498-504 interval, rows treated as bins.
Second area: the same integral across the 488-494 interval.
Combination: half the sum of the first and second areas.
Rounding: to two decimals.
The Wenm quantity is 8.44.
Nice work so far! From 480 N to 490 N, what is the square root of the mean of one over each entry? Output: 0.840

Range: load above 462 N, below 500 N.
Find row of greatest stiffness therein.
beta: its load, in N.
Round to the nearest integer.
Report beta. 477 N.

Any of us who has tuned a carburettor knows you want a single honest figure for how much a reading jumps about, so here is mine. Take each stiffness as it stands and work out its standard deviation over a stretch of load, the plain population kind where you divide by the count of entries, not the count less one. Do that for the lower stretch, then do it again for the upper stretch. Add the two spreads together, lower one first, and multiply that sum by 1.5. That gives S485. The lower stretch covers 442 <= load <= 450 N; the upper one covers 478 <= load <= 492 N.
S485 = 0.0342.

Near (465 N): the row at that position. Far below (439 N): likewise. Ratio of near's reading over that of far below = 0.98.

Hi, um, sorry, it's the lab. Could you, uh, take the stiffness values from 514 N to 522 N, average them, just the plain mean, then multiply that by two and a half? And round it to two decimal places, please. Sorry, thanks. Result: 3.57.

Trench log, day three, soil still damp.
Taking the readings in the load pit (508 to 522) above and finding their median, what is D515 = 1.42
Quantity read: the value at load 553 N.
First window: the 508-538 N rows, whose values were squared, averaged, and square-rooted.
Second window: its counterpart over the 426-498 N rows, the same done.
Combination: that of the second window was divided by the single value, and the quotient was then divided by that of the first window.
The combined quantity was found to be 0.697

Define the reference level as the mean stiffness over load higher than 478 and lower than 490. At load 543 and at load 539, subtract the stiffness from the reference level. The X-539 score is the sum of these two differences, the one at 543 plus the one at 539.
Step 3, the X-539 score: 0.040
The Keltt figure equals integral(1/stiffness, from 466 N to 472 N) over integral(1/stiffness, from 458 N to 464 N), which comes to 1.00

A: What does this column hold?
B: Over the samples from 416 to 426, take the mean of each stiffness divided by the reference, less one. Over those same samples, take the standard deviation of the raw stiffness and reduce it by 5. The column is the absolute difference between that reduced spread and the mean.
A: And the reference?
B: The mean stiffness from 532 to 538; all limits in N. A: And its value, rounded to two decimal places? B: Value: 5.01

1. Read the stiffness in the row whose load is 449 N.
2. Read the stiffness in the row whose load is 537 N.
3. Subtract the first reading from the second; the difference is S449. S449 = 0.040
